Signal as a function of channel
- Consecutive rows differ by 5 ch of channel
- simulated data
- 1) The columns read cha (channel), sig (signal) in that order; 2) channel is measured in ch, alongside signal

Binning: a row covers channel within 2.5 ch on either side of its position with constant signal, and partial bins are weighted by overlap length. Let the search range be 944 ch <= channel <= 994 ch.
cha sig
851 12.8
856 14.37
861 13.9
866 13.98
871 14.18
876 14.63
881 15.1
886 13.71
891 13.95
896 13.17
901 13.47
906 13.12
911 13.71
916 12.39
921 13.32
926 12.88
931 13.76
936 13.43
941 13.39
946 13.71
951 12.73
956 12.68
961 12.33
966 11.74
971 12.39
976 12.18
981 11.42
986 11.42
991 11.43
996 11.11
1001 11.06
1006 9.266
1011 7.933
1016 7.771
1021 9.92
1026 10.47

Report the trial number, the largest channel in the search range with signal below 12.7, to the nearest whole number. 991 ch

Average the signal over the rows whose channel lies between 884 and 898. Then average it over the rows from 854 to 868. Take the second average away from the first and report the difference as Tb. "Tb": -0.5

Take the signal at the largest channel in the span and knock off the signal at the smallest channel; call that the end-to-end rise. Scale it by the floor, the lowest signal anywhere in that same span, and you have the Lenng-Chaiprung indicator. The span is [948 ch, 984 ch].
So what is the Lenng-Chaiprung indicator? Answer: -0.11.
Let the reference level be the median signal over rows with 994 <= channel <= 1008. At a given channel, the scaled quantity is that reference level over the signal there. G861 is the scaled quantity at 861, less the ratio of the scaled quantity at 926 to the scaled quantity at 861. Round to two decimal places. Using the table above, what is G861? -0.28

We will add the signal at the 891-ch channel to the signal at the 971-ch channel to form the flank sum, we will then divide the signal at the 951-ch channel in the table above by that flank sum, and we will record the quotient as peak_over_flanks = 0.483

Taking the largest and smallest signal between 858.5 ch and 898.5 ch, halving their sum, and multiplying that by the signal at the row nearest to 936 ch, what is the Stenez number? 190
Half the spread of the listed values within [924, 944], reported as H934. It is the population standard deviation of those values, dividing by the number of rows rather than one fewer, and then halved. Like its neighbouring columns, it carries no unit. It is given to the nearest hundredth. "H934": 0.16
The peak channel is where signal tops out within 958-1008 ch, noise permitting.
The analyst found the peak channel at 971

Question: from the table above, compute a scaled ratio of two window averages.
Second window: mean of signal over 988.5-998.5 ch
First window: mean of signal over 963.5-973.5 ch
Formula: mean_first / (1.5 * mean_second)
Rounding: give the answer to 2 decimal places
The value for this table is 0.71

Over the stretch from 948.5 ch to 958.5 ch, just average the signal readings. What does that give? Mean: 12.7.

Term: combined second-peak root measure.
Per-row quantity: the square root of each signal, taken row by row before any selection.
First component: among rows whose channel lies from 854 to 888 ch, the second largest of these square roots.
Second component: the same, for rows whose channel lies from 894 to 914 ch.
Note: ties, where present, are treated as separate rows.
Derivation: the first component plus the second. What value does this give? 7.5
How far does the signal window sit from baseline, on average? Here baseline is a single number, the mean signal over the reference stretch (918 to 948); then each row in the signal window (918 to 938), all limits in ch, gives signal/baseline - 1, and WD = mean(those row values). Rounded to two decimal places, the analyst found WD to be -0.01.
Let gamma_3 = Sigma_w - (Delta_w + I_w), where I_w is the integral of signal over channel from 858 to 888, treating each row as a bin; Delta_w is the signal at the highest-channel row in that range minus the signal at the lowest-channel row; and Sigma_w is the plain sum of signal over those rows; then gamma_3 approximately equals -342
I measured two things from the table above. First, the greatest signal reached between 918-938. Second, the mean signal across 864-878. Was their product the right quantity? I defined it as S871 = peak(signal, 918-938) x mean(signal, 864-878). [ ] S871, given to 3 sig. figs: 196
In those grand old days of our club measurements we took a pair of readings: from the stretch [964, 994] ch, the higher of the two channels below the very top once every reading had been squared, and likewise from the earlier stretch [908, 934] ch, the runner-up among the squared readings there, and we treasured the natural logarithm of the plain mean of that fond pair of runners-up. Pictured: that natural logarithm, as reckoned 5.12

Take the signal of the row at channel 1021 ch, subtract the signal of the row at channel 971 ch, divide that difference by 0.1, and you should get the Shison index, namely -25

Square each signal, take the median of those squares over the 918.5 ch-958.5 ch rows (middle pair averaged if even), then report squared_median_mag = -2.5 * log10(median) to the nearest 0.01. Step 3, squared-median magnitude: -5.63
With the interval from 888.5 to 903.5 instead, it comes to -5.65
